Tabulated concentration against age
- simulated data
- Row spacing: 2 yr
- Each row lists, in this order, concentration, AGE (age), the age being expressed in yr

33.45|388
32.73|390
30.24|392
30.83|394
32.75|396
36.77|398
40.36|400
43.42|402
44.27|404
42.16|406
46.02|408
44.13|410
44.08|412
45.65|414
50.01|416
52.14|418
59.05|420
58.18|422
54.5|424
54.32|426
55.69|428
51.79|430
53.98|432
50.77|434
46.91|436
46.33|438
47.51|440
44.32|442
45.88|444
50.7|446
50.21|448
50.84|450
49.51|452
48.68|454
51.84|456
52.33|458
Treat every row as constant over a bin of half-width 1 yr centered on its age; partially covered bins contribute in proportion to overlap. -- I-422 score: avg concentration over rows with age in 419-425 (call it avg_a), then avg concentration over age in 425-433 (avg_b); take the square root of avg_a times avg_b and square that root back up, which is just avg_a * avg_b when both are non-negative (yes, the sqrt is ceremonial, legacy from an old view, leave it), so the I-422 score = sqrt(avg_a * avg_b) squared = 3088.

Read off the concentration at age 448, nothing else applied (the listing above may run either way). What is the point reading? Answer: 50.21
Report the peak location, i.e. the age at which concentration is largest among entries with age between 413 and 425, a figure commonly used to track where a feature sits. 420 yr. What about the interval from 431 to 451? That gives 432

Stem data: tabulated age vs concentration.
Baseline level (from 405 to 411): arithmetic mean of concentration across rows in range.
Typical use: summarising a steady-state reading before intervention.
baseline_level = 44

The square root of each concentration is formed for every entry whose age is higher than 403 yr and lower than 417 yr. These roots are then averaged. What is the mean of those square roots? 6.7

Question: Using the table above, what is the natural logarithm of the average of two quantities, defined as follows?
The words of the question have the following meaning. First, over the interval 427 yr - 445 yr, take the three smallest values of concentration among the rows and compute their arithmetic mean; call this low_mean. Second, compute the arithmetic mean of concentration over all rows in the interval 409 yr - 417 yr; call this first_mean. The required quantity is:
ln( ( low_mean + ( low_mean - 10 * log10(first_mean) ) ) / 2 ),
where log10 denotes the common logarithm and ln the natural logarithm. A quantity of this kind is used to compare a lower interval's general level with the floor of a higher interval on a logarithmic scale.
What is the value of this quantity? 3.62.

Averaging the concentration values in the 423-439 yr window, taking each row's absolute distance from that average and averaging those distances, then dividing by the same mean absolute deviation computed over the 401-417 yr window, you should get 1.7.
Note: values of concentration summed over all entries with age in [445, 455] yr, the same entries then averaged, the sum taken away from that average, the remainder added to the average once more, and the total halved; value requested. -75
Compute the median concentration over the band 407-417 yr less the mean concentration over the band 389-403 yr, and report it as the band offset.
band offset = 10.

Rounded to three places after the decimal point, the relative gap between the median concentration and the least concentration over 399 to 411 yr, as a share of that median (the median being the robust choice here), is 0.078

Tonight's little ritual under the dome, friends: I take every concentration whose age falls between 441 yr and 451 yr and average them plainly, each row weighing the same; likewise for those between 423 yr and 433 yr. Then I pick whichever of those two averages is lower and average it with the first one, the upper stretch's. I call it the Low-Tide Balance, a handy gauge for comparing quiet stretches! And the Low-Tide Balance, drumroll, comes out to 48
